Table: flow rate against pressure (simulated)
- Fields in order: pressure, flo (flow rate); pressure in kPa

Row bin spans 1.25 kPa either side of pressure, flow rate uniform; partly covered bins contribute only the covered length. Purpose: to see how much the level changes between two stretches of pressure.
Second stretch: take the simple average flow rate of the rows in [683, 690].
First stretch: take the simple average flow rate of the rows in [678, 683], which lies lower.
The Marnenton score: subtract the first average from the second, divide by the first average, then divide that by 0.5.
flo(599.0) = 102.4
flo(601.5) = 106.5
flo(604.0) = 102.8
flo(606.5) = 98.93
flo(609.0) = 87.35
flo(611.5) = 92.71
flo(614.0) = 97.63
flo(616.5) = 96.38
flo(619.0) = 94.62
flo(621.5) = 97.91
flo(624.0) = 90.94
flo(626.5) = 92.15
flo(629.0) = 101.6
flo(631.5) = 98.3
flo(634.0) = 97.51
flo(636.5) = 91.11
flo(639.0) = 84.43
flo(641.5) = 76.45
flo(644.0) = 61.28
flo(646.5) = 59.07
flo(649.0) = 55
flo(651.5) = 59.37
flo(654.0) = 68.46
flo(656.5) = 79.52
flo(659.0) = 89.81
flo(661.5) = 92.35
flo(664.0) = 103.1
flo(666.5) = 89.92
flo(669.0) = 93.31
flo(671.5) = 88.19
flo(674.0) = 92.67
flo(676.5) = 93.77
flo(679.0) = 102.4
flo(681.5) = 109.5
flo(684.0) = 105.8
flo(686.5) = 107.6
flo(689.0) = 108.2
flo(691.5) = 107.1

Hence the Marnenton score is 0.02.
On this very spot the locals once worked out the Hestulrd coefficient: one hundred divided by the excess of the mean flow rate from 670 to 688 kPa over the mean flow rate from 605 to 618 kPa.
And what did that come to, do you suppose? 19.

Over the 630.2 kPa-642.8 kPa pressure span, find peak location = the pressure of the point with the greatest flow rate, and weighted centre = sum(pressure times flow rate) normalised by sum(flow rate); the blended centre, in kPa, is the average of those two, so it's 633.8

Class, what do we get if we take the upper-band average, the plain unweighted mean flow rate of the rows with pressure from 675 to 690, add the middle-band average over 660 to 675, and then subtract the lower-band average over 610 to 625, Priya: 103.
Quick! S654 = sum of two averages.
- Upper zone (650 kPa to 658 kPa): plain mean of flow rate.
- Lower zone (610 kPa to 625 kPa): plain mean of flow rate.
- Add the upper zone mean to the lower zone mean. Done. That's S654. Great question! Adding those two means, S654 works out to 164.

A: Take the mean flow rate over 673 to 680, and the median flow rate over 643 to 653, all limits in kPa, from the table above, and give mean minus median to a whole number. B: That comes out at 37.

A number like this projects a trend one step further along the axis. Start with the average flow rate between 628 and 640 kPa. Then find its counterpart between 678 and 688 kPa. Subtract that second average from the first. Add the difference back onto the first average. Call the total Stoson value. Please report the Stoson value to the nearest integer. 83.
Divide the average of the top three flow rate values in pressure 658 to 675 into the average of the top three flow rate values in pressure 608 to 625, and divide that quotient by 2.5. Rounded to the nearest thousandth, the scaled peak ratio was 0.404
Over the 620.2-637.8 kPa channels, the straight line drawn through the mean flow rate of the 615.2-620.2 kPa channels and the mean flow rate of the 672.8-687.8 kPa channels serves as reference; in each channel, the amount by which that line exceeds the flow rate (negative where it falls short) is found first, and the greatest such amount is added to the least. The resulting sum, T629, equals 1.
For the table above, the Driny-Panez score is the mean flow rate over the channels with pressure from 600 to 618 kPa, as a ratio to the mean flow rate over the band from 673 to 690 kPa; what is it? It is 0.95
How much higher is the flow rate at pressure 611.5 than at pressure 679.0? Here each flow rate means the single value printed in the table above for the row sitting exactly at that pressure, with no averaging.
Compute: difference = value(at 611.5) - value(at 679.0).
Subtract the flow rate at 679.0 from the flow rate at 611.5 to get -10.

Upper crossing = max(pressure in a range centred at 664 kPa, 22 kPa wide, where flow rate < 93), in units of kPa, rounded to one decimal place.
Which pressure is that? 674.0 kPa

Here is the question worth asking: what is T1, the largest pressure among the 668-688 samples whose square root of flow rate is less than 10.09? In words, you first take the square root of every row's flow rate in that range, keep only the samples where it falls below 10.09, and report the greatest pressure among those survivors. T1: 676.5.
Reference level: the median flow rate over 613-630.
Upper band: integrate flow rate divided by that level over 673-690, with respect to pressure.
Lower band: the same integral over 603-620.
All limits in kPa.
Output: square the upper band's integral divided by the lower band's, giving 1.2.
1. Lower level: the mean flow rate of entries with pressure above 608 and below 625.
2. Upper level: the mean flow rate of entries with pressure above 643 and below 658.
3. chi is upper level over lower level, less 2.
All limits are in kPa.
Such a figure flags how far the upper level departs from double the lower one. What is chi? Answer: -1.32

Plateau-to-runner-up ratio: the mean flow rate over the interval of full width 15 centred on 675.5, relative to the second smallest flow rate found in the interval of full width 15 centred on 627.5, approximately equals 1.05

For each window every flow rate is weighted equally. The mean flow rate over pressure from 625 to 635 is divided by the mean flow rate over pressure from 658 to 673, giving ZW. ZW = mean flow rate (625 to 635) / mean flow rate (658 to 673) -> 1.05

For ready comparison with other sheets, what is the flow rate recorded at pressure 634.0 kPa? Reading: 97.51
